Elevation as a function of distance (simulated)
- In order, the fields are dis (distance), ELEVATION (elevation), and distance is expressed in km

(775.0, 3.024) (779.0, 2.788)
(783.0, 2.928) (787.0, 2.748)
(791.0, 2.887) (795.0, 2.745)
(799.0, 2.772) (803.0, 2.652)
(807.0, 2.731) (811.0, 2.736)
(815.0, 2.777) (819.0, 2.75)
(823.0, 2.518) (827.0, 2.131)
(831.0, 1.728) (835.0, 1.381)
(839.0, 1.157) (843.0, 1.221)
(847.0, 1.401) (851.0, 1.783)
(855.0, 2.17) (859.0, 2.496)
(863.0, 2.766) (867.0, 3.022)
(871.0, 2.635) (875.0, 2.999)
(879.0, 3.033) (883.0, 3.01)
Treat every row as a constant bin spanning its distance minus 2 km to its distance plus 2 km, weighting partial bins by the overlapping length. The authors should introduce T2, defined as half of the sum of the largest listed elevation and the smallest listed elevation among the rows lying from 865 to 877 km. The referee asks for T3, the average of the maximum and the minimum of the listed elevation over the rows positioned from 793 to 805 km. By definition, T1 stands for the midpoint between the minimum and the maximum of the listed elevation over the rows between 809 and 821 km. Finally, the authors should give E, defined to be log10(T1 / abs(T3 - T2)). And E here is 1.37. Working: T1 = 2.76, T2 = 2.83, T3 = 2.71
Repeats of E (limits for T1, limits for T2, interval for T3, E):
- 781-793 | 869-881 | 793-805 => 1.37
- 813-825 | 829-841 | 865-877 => 0.28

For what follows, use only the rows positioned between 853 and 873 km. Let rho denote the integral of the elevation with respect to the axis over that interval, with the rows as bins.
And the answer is 52.4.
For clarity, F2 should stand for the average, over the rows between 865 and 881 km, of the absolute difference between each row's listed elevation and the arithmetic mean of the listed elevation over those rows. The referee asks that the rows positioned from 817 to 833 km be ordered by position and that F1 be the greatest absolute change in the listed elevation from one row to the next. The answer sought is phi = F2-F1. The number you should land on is -0.26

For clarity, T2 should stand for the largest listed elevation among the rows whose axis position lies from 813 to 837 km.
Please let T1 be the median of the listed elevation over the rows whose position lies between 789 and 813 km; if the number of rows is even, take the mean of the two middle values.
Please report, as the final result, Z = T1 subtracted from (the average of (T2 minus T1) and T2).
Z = -1.33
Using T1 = 2.74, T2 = 2.777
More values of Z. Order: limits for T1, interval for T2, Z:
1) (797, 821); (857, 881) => -1.08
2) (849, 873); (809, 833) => -1.07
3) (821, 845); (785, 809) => 0.56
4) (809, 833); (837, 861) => -1.44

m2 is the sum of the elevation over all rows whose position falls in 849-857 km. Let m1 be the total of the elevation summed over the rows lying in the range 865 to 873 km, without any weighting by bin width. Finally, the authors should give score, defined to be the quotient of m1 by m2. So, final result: 1.4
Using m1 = 5.66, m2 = 4.0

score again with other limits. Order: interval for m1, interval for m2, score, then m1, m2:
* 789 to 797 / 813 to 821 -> 1.0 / 5.63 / 5.5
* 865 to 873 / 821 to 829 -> 1.2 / 5.66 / 4.6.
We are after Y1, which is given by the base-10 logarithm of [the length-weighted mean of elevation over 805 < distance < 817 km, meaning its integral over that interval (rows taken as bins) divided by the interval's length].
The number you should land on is 0.439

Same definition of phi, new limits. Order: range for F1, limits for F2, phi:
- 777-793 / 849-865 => 0.15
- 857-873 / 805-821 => -0.37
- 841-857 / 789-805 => -0.32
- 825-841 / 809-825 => -0.31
